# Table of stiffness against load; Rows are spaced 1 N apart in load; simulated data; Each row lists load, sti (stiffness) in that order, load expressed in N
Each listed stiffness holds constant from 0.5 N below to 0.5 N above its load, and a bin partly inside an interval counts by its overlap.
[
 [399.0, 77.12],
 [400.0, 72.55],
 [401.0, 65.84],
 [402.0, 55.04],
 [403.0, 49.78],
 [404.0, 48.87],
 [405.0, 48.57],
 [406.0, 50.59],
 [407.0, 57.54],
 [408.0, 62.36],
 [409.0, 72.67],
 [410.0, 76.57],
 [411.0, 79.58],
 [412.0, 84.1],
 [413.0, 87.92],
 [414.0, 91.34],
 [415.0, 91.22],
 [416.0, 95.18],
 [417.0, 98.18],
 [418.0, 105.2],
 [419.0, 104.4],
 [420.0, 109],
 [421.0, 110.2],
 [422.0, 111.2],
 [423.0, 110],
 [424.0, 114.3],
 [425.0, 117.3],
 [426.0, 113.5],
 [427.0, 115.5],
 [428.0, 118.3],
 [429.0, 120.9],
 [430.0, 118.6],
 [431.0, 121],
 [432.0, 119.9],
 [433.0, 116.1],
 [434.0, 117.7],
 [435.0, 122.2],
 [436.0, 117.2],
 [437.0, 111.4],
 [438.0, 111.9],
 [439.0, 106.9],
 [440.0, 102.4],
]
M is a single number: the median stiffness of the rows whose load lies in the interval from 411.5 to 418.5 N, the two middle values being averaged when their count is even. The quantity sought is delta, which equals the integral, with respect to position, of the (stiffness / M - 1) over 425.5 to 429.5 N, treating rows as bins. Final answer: 1.1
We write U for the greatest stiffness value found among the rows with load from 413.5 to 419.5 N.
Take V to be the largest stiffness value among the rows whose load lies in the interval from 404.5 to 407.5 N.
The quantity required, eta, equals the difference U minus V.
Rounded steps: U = 105.2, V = 57.54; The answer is 48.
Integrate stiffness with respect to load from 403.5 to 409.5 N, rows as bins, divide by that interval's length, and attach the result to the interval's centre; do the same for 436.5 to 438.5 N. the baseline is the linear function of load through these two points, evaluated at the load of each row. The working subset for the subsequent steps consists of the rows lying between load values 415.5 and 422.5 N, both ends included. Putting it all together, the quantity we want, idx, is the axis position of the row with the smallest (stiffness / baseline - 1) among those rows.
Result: 416.0 N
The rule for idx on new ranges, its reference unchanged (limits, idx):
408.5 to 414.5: 409.0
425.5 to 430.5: 430.0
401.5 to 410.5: 405.0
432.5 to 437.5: 437.0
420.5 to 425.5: 423.0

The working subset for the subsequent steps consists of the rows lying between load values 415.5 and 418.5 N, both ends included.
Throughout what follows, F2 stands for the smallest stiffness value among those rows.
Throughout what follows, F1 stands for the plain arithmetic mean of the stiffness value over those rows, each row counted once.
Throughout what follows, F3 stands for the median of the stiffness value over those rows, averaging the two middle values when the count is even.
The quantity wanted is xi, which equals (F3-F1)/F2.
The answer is -0.0141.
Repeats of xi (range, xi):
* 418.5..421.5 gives 0.0109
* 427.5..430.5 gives -0.0056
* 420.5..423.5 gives -0.0024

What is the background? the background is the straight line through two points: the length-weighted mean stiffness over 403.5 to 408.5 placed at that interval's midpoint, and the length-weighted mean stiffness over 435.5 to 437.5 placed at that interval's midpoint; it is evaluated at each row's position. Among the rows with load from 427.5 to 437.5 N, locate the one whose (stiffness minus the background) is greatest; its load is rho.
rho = 429.0 N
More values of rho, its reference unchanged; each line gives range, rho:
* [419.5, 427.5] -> 420.0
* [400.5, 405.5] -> 401.0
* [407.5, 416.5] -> 414.0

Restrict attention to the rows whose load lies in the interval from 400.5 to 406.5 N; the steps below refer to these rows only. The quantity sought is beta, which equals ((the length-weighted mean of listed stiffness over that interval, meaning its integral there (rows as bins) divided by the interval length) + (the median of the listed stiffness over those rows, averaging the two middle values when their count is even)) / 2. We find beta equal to 52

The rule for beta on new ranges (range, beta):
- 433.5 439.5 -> 115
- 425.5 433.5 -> 118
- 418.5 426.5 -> 111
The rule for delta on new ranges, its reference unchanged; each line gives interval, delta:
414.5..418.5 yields 0.3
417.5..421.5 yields 0.7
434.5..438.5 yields 1.1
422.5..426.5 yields 1.0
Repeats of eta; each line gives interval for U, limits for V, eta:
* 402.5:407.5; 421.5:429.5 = -63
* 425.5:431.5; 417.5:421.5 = 11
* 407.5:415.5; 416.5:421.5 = -19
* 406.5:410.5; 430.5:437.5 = -46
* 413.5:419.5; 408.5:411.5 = 26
